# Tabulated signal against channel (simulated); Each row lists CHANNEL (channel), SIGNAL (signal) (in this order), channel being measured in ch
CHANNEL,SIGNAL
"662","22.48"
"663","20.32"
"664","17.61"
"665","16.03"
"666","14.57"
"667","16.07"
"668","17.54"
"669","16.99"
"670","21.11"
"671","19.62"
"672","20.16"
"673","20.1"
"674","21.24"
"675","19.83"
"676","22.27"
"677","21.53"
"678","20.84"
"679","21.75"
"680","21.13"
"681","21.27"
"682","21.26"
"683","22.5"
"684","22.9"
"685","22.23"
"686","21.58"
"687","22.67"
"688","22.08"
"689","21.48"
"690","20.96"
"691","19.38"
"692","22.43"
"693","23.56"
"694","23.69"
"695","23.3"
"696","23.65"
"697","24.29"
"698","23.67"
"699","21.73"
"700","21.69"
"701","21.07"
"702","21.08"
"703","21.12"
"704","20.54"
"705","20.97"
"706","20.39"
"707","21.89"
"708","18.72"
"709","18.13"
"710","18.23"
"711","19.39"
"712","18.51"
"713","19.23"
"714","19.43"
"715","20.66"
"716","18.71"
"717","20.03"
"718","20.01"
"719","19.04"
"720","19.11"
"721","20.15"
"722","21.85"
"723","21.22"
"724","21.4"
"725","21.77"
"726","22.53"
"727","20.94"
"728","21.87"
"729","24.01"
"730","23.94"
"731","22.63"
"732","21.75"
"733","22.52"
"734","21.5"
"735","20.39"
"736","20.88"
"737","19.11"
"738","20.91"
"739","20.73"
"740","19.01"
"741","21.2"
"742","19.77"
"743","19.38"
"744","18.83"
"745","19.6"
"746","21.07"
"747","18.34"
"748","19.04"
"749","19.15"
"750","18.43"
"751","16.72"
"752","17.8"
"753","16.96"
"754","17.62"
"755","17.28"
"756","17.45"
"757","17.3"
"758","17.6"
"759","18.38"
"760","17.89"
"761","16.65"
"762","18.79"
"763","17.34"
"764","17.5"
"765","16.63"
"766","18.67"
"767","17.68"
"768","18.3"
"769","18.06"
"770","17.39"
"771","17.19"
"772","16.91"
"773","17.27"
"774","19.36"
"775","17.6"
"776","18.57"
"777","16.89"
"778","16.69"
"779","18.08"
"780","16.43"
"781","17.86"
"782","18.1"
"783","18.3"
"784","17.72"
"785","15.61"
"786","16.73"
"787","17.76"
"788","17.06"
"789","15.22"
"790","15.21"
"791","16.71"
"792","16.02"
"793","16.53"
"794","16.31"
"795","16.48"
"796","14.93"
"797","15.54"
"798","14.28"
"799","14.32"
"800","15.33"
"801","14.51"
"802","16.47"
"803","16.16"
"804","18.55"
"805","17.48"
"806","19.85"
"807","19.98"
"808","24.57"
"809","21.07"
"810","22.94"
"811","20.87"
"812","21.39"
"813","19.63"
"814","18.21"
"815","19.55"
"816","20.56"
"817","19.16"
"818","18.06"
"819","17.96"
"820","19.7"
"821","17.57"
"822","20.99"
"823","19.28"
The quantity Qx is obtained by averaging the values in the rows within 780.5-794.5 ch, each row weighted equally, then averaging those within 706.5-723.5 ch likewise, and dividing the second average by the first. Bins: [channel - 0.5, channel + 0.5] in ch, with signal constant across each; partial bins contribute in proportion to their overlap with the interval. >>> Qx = 1.17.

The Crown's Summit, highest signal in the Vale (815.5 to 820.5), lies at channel 816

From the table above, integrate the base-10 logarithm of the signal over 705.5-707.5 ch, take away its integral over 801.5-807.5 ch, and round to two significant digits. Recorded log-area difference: -4.9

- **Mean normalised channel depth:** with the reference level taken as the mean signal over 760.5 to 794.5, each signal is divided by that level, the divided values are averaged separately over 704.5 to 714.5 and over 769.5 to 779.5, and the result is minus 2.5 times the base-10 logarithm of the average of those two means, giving -0.077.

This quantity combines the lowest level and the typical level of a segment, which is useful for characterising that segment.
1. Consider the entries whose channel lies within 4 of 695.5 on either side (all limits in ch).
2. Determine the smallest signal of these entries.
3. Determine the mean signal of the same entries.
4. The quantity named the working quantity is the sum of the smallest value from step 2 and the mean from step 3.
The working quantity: 45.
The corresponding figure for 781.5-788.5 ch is 33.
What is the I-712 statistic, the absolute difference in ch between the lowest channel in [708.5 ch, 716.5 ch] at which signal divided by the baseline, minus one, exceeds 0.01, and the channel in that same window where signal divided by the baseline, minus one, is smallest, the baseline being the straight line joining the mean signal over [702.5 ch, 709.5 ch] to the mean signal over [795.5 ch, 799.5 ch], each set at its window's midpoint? 6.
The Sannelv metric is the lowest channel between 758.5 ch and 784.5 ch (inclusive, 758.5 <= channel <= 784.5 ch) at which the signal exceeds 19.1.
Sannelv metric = 774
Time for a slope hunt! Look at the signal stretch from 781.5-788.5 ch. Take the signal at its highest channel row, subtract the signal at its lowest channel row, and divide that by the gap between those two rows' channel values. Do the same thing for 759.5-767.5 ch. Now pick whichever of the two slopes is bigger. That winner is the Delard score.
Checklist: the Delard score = 0.0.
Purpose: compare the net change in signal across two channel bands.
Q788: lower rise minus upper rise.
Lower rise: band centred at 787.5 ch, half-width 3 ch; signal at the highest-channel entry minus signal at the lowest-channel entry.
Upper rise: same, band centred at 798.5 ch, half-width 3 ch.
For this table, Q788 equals 0.0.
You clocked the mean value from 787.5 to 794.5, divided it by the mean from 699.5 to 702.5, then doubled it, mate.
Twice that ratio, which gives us 1.52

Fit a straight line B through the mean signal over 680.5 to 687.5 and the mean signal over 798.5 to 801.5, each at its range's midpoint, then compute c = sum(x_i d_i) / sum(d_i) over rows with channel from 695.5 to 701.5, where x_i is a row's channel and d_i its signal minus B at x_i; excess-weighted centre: 697.4 ch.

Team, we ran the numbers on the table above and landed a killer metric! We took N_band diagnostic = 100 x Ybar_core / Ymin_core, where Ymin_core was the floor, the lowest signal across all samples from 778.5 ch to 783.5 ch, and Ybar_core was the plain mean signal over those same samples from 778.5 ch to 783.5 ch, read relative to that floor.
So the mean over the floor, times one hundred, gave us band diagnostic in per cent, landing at 108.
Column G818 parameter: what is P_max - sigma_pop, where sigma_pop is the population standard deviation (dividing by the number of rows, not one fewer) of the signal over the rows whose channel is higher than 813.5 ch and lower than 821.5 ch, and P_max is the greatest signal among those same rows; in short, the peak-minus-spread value 19.6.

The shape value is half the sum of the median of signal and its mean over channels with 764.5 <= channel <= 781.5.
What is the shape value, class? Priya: 17.6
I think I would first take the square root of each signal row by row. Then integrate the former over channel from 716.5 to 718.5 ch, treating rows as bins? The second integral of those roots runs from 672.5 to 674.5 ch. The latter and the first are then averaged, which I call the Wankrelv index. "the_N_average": 9.02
